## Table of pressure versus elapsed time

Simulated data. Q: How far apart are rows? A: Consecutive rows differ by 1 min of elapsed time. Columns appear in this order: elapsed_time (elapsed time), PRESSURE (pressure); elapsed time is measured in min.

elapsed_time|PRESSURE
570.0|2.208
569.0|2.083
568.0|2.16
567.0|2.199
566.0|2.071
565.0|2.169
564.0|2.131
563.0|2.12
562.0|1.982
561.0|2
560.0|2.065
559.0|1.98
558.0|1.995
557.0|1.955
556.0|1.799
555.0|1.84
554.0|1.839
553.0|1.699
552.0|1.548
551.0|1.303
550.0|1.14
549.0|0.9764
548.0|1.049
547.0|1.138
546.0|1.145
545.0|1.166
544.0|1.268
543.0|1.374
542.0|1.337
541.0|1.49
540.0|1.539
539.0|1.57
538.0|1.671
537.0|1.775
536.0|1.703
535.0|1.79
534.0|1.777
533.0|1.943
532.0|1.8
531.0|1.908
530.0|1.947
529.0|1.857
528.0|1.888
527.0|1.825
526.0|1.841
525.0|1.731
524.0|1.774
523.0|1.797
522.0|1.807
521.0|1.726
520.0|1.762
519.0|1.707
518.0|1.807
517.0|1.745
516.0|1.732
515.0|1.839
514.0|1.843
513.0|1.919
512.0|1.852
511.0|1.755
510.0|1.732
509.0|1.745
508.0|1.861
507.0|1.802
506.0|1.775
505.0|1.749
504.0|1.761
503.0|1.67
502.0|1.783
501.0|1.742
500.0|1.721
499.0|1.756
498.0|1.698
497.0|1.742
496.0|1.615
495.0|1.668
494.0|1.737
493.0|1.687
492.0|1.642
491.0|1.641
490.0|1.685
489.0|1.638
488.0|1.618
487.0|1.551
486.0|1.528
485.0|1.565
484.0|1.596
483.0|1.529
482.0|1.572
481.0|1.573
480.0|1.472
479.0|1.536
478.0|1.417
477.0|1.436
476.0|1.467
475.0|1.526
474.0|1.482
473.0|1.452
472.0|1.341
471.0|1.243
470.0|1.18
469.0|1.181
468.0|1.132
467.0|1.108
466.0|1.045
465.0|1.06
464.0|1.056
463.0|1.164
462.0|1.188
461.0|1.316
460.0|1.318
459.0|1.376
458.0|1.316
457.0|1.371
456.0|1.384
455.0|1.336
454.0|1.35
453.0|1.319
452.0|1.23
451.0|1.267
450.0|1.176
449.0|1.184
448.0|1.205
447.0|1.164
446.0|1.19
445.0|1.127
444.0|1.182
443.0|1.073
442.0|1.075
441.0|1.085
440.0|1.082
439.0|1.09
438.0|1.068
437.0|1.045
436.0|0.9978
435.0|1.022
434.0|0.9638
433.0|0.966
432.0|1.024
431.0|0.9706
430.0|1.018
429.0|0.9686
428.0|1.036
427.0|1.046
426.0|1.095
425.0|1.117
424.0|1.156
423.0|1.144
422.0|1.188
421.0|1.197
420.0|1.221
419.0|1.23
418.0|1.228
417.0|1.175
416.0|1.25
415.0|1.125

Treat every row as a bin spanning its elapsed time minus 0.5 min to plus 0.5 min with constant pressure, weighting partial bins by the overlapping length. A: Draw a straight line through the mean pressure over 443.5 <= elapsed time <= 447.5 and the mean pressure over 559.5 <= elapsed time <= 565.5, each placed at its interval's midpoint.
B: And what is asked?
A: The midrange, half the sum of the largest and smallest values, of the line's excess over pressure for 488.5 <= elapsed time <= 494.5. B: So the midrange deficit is -0.15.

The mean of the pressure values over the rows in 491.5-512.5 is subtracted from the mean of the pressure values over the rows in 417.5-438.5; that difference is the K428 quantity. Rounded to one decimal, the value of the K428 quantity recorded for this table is -0.7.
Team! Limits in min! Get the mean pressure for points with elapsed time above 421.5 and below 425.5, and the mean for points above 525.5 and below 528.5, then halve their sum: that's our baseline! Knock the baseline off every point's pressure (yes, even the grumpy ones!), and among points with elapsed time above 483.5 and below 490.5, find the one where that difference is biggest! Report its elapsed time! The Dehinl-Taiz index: 490.0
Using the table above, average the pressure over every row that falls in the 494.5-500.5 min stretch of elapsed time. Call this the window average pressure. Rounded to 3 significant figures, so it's 1.70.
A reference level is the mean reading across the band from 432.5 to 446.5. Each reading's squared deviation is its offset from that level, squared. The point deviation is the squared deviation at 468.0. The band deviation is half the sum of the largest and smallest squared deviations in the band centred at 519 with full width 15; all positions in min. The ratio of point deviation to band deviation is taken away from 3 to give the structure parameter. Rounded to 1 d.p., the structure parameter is 3.0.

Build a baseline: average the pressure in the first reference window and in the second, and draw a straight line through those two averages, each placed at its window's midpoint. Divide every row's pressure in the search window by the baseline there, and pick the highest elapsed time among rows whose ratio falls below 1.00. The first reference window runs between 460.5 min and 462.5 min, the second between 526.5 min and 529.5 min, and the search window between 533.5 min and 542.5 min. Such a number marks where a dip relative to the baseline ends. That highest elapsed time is 542.0 min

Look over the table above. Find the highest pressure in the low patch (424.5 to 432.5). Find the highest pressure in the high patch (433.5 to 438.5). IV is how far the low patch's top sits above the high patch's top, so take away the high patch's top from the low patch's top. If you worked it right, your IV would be 0.0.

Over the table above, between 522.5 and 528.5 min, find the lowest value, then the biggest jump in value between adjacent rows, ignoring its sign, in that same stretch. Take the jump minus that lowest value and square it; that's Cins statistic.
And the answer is 2.6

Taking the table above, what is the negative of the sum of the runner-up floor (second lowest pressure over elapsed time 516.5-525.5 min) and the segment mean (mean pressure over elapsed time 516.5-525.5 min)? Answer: -3.5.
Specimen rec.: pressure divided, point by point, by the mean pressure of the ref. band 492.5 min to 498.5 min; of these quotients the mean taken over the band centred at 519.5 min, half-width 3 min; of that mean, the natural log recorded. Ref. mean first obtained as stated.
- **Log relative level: 0.04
